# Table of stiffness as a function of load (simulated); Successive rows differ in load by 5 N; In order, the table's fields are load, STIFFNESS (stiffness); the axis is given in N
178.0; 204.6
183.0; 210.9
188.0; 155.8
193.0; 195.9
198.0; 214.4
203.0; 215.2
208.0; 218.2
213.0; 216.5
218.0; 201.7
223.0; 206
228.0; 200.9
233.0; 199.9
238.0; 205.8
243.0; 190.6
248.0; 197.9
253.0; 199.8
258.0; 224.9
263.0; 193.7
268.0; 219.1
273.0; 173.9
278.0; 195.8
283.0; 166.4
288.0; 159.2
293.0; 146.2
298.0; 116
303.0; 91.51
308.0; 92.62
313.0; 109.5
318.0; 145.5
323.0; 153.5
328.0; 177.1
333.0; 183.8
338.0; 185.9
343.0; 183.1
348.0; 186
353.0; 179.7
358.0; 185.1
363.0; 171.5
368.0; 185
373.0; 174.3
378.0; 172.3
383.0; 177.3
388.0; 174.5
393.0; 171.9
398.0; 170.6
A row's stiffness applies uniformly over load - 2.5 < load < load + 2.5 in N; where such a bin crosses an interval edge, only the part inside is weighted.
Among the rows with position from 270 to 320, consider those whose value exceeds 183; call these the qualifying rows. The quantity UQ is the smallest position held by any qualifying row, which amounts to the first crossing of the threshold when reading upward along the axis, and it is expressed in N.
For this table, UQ 278.0 N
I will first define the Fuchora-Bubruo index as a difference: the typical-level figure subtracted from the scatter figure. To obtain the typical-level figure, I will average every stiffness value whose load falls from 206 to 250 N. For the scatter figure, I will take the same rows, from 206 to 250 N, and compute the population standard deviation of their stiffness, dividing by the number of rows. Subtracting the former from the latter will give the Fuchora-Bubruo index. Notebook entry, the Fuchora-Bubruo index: -196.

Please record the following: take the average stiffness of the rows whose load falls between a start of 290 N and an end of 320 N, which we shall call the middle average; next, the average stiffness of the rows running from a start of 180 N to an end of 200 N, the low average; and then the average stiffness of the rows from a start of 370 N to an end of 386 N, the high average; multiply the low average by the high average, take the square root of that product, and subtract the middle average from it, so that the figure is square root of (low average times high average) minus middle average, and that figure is 67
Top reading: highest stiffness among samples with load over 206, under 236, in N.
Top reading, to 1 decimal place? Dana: 218.2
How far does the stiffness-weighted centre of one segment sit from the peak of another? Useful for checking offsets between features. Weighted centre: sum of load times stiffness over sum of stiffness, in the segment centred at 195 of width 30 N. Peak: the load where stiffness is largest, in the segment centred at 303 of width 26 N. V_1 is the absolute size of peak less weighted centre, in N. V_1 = 97.0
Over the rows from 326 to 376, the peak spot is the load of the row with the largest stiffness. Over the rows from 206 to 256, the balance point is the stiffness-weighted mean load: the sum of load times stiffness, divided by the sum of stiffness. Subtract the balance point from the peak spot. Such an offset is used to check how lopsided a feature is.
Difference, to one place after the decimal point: 117.9 N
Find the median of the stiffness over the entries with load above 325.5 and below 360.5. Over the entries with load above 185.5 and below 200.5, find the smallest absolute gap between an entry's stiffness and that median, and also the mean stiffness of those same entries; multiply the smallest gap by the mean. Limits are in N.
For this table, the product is 2283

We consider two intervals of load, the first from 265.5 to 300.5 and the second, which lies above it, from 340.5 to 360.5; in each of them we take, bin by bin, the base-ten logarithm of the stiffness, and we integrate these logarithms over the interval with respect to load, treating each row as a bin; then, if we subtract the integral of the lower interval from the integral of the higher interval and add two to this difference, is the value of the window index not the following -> -30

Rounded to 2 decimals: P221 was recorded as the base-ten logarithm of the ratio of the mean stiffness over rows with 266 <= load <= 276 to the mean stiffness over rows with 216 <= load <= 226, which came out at -0.02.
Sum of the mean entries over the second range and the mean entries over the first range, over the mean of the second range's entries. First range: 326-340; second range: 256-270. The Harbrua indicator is 1.86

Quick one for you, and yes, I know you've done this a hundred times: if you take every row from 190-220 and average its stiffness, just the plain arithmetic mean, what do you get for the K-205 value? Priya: 210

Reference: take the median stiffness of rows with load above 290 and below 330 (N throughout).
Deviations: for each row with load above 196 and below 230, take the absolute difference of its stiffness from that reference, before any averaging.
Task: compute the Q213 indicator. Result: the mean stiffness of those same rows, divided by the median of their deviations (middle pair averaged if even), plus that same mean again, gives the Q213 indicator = 213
